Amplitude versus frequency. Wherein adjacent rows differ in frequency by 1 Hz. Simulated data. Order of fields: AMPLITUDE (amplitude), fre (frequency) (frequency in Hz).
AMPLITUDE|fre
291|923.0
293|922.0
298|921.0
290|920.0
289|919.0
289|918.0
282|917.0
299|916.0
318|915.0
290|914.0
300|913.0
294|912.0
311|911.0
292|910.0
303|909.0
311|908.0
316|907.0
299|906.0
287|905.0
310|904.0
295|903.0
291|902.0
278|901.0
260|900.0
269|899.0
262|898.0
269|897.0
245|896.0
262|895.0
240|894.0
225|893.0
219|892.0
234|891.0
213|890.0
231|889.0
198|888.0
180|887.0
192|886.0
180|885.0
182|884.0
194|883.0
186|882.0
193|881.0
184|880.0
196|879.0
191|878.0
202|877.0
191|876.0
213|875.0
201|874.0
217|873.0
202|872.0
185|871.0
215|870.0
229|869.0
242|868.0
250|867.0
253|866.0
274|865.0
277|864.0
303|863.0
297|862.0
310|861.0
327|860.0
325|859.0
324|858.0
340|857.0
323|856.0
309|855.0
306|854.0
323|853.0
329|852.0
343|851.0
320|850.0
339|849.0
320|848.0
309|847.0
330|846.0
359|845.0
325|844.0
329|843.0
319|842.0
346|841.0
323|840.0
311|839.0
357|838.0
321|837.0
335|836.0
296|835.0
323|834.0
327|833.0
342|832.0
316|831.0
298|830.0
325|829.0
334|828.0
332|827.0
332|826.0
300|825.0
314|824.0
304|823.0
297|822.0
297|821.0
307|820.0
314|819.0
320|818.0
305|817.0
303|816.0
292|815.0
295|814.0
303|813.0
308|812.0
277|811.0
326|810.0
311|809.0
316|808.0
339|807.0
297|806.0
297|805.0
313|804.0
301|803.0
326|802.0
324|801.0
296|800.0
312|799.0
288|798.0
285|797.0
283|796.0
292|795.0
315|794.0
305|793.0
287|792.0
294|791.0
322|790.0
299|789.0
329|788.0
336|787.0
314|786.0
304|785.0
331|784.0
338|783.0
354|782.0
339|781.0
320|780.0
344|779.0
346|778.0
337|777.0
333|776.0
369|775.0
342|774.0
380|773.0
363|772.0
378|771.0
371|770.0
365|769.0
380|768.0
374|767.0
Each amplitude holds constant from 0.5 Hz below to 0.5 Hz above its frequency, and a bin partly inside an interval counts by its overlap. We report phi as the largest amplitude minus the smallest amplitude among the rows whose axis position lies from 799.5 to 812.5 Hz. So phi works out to 62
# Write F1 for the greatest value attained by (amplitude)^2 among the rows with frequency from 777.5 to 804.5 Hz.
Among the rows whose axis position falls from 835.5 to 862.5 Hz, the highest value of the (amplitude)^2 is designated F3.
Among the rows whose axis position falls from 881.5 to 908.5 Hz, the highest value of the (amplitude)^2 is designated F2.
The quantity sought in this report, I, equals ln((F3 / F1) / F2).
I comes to -11.5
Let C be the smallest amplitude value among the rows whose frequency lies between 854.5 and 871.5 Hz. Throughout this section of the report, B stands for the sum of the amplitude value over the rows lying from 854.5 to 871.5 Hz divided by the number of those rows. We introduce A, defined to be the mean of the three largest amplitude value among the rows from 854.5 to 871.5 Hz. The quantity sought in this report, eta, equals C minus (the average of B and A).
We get -121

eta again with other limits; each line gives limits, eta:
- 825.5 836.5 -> -34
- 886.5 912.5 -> -109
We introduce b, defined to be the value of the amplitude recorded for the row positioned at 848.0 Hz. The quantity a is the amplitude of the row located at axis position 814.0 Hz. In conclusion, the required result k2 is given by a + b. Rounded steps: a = 295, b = 320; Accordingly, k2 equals 615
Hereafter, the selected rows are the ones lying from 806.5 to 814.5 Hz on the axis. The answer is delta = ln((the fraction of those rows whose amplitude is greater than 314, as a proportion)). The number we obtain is -1.0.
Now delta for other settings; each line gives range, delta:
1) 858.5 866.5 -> -1.4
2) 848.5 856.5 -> -0.3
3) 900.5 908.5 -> -2.1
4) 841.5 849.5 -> -0.1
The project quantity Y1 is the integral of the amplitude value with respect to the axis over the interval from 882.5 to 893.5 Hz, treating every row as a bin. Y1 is 2248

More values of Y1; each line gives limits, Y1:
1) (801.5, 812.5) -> 3411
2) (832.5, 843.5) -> 3587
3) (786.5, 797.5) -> 3347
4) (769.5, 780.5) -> 3883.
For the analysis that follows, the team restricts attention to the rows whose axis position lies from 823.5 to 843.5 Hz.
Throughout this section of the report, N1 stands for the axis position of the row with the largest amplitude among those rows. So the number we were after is 838.0 Hz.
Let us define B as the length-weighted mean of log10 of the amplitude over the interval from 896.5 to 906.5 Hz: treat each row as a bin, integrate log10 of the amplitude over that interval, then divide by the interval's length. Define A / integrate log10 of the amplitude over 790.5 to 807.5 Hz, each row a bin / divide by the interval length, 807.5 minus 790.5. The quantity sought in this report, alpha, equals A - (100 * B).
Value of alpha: -242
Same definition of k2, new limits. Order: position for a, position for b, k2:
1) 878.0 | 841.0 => 537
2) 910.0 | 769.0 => 657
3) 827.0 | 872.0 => 534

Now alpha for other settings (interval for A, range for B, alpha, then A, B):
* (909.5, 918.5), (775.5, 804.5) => -247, 2.47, 2.50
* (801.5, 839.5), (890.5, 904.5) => -239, 2.50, 2.42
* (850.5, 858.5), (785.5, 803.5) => -246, 2.51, 2.49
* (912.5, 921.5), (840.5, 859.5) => -249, 2.47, 2.51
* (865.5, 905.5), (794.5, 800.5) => -244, 2.35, 2.47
